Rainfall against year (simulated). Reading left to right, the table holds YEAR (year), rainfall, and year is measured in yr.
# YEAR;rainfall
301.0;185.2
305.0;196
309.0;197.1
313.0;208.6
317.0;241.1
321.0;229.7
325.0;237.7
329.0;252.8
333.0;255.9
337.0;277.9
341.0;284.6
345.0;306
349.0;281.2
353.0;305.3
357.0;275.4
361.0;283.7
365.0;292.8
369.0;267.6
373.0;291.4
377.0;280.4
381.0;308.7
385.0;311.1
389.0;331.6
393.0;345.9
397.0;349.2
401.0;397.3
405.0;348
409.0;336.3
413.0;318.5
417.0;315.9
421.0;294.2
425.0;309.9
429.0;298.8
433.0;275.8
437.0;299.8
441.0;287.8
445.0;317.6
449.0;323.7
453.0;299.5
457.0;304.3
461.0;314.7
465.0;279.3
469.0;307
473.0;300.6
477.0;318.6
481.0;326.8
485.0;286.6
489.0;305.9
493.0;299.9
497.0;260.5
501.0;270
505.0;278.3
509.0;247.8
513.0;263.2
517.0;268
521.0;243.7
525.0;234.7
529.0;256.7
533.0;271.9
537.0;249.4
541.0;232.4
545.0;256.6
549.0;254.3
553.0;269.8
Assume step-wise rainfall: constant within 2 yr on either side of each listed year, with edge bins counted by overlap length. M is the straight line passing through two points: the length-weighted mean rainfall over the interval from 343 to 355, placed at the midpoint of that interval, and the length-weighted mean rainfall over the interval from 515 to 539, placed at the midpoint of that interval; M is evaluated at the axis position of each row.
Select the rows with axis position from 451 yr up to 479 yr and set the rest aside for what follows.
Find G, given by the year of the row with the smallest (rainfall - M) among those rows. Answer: 465.0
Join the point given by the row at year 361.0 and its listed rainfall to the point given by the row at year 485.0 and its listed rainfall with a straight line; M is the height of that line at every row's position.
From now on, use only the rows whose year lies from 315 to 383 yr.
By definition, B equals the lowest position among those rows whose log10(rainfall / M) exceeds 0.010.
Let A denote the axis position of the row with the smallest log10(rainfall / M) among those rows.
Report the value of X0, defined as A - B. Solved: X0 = -24 yr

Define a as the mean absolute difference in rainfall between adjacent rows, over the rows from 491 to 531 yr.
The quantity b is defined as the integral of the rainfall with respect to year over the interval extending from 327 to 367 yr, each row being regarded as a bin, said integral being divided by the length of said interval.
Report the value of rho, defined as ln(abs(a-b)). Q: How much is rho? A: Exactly 5.57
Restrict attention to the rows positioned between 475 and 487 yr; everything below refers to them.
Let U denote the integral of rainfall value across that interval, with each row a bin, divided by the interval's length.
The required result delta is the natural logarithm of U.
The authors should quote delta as 5.74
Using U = 311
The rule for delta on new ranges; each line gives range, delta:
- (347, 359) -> 5.66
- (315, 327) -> 5.46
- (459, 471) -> 5.70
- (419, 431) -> 5.71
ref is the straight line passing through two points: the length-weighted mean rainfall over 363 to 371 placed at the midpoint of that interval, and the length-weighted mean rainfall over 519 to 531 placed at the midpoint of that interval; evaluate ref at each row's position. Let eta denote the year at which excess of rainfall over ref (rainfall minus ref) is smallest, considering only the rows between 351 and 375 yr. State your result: 369.0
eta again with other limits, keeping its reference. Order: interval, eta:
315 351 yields 321.0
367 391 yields 369.0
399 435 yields 433.0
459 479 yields 465.0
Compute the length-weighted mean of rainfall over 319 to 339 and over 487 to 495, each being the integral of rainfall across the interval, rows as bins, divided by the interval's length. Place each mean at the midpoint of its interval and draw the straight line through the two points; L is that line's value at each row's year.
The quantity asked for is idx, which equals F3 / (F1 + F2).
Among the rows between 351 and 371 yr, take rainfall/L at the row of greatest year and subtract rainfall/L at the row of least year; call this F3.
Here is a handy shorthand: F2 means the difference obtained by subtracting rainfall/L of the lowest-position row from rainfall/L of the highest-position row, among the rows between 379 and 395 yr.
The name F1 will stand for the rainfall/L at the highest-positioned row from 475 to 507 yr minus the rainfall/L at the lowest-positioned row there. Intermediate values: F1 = -0.16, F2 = 0.12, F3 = -0.17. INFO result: 4.0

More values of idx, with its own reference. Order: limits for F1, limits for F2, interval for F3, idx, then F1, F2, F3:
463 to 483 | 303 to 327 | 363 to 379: -0.2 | 0.14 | 0.15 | -0.06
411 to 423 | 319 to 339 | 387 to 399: 0.7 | -0.10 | 0.17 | 0.05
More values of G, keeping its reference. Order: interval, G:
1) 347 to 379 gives 369.0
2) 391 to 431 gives 421.0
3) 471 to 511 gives 509.0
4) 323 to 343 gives 325.0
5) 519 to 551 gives 525.0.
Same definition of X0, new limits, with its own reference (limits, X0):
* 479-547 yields 60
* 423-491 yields 8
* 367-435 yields -4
